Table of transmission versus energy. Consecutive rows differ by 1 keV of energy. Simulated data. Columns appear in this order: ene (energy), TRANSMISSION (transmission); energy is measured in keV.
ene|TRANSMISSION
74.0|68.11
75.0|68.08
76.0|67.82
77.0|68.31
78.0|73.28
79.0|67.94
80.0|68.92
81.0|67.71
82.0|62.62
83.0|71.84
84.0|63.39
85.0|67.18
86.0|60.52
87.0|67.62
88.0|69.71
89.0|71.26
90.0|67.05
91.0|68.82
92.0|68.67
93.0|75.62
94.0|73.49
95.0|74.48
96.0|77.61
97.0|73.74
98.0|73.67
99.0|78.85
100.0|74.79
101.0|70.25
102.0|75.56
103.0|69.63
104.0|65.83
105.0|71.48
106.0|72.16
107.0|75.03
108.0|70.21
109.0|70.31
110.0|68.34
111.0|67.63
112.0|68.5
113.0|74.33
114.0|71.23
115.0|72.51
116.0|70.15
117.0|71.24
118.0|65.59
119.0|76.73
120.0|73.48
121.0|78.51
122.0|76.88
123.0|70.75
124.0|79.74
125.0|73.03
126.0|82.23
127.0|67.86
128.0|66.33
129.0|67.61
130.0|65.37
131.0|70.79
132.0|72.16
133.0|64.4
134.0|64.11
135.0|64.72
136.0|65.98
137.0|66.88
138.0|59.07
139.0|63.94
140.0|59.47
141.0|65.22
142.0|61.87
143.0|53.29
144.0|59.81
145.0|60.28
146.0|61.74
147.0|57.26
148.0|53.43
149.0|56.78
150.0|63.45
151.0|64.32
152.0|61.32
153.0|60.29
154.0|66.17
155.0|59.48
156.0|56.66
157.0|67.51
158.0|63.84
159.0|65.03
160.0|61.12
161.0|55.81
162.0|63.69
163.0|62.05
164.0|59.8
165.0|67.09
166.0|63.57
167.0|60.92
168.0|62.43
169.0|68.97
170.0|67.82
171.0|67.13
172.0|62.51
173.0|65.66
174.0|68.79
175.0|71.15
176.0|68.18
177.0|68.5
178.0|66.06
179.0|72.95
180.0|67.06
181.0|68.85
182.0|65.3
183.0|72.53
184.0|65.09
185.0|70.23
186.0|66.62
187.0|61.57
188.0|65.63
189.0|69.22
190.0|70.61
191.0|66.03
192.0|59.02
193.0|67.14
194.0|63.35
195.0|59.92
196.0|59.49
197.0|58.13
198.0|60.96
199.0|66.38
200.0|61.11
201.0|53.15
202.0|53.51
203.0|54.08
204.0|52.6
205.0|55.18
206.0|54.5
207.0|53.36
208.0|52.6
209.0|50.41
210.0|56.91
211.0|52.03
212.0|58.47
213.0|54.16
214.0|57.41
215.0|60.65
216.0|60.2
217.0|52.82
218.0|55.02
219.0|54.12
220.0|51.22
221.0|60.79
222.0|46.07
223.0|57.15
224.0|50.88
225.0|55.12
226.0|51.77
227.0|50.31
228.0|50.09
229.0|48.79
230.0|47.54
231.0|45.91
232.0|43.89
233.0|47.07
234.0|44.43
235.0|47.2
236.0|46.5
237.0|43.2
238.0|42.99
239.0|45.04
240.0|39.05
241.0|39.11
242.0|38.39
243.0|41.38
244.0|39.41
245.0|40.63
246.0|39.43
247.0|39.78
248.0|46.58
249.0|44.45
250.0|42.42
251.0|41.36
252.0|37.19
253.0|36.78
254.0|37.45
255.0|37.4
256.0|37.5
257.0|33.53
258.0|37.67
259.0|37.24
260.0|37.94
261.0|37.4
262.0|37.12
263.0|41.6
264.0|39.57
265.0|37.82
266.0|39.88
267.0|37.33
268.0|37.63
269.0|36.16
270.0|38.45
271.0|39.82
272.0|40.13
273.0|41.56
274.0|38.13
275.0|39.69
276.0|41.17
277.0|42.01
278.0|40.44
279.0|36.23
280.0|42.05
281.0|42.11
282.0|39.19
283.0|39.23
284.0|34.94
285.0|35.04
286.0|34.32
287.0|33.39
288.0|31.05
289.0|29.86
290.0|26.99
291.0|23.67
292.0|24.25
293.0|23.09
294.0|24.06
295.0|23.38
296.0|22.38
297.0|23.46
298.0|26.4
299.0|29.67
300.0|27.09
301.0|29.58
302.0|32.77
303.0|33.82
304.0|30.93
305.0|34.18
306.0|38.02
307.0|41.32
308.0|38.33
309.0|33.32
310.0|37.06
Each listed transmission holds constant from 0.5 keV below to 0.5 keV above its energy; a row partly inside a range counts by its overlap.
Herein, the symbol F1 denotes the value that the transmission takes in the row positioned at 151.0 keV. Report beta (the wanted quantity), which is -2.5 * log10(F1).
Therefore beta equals -4.52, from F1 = 64.32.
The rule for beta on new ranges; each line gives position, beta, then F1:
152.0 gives -4.47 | 61.32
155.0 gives -4.44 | 59.48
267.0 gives -3.93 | 37.33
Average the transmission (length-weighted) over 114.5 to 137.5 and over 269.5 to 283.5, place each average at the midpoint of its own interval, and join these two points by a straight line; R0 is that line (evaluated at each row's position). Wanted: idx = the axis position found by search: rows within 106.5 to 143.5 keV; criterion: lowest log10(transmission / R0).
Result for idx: 143.0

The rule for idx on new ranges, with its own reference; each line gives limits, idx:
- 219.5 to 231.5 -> 222.0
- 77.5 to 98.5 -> 86.0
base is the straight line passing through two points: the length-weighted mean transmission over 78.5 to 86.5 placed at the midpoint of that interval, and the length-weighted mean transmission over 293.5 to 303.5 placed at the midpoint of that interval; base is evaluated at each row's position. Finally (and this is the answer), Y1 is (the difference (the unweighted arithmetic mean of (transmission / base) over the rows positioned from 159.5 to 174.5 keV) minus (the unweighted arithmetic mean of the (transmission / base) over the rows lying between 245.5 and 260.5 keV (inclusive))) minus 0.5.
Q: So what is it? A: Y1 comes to -0.35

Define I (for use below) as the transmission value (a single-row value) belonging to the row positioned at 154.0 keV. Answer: 66.17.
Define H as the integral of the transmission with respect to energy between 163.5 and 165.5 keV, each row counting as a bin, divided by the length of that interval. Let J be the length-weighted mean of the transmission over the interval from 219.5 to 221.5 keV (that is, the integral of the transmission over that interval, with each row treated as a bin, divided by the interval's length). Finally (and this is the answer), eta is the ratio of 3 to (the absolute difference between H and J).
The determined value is 0.40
